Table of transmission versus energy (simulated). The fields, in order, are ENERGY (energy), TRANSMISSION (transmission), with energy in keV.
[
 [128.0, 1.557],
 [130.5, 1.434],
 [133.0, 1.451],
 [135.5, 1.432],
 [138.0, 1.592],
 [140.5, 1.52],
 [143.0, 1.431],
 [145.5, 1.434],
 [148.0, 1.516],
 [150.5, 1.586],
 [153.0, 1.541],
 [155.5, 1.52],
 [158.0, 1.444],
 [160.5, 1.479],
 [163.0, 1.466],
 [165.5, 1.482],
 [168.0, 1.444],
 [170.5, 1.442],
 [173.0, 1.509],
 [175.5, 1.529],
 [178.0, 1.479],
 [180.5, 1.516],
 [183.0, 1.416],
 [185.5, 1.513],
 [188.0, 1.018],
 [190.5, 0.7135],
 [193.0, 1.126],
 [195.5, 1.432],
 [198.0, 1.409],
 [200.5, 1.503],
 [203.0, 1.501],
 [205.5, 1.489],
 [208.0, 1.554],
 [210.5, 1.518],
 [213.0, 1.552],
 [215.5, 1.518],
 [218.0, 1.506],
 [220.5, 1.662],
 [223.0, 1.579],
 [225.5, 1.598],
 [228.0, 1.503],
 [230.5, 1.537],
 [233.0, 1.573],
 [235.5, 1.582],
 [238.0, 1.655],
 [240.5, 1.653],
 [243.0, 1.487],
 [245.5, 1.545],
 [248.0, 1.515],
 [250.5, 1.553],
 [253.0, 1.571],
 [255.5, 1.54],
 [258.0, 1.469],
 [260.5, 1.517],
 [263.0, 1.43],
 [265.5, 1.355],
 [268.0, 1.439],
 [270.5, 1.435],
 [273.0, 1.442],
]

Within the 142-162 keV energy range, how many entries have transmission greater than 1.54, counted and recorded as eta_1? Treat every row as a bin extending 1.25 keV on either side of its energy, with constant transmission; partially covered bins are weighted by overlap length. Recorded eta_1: 2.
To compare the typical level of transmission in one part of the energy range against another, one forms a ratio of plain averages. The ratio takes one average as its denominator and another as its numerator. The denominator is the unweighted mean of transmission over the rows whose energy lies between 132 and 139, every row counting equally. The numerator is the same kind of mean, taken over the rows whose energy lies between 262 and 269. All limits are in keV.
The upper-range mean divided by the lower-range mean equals 0.94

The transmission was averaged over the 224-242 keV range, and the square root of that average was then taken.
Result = 1.26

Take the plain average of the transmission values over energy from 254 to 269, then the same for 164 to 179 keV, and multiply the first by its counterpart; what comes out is 2.16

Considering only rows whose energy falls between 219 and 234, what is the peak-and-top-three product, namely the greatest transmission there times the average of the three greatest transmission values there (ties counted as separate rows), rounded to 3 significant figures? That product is 2.68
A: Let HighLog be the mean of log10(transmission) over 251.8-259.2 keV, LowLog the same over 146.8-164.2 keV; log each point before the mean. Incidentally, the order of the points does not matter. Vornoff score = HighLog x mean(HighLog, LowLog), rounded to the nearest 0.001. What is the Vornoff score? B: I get 0.033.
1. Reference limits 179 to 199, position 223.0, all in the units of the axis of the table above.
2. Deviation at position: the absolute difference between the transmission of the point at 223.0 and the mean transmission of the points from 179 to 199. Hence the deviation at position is 0.31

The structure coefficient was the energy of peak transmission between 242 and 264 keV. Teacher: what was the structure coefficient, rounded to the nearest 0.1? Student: 253.0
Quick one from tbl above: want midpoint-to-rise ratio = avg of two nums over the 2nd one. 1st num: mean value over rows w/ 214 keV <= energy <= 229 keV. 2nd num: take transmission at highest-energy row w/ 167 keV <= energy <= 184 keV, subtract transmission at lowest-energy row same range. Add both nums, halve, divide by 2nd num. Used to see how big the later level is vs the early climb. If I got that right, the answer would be -27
